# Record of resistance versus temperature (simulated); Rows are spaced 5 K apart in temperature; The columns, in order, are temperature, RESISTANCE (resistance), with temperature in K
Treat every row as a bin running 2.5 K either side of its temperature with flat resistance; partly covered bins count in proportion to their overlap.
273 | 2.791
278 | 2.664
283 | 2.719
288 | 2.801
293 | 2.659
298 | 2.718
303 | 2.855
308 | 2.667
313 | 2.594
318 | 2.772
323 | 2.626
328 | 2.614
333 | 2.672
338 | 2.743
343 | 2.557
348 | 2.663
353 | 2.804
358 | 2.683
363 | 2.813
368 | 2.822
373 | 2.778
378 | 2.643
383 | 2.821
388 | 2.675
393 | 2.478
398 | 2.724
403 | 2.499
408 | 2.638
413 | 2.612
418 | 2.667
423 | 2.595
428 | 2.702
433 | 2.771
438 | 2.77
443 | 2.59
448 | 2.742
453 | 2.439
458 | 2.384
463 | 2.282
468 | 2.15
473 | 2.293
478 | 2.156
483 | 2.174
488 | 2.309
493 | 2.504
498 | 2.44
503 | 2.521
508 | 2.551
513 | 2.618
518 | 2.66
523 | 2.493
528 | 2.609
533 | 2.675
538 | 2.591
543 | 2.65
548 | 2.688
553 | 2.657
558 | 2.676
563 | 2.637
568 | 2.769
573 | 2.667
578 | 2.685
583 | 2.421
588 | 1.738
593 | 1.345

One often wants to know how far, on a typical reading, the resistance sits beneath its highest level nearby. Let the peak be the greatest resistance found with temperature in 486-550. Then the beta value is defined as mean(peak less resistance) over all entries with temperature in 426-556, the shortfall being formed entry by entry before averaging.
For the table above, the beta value 0.17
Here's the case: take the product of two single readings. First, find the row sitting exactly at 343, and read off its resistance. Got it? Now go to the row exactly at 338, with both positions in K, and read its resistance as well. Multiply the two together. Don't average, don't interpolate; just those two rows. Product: 7.01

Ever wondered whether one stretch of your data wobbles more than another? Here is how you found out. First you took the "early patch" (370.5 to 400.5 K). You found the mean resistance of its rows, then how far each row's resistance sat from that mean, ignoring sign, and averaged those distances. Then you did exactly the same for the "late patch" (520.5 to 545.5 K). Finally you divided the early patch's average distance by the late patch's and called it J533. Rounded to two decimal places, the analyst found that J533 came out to 1.78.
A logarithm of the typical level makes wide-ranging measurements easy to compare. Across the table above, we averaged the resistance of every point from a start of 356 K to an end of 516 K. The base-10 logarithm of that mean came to 0.408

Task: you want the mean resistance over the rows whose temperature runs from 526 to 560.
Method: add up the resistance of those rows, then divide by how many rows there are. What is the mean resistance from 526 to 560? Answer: 2.65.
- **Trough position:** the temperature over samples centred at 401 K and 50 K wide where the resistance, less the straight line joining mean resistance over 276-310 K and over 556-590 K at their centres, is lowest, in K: 393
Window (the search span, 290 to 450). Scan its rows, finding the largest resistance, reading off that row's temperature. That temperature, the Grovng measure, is 303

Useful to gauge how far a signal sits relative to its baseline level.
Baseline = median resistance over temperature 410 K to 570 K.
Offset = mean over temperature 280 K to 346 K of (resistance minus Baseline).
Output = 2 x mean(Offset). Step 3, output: 0.18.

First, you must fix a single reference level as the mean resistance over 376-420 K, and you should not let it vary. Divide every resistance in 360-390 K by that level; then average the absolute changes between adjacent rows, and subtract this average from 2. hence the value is 1.96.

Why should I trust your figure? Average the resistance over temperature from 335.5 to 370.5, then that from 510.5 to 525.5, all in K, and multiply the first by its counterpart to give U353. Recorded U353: 7.1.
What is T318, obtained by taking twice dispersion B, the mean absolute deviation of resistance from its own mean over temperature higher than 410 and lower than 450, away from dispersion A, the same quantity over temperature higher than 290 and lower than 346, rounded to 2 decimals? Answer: -0.06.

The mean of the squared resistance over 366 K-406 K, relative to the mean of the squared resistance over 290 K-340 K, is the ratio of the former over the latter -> 0.99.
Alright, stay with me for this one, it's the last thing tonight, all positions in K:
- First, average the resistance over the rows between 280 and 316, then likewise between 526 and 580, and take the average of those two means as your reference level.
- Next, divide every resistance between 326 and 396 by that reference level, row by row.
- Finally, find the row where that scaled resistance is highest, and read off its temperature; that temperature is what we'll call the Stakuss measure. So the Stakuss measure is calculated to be 368 K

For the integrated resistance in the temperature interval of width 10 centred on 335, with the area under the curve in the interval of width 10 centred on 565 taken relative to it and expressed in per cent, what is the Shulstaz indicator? 100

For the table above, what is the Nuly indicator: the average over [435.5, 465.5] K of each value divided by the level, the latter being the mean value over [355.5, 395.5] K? 0.93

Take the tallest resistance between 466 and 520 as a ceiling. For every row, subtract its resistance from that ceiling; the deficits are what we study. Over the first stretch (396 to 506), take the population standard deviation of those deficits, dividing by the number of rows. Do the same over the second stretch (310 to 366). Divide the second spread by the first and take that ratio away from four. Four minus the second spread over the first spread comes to 3.6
